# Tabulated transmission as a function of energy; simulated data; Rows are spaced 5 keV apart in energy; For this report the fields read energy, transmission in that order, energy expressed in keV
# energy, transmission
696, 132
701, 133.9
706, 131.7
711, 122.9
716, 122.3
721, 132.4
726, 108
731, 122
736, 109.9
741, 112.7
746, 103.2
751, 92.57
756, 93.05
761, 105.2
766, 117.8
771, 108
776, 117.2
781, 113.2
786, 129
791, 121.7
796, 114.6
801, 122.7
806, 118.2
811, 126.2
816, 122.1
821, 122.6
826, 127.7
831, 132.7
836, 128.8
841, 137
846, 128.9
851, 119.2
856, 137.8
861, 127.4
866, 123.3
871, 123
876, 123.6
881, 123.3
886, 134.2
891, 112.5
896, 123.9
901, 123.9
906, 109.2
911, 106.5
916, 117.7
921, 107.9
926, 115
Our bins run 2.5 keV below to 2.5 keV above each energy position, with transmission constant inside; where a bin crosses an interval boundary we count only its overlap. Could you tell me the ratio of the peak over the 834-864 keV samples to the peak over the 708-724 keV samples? 1.04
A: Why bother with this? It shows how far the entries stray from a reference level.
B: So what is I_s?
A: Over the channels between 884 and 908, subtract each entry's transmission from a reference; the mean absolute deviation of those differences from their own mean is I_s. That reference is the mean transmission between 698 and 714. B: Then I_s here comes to 7.9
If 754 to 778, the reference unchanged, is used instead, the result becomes 7.4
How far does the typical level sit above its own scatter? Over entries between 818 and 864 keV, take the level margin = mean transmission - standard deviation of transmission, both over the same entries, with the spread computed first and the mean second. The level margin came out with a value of 123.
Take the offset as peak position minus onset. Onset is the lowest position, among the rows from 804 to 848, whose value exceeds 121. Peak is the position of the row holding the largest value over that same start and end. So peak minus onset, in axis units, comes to 30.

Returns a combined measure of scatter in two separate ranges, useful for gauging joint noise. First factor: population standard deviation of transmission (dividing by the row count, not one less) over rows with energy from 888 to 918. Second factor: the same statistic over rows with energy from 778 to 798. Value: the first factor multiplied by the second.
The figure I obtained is 43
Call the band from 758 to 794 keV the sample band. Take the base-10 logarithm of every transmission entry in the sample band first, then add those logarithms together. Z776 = 14.45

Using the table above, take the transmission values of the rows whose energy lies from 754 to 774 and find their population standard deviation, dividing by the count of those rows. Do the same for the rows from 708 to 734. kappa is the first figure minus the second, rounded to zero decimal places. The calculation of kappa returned 1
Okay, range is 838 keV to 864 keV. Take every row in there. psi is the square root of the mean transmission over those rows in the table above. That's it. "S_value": 11.4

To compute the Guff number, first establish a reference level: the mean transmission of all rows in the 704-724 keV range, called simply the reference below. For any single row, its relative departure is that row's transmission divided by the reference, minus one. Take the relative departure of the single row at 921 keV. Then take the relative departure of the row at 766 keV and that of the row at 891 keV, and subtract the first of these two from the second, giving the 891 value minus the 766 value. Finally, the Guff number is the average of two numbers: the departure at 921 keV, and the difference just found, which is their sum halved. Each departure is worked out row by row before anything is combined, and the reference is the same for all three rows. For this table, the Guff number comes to -0.10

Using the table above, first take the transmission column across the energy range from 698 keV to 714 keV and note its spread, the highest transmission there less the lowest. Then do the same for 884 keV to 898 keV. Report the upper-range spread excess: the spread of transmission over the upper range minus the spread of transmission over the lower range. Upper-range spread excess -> 11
